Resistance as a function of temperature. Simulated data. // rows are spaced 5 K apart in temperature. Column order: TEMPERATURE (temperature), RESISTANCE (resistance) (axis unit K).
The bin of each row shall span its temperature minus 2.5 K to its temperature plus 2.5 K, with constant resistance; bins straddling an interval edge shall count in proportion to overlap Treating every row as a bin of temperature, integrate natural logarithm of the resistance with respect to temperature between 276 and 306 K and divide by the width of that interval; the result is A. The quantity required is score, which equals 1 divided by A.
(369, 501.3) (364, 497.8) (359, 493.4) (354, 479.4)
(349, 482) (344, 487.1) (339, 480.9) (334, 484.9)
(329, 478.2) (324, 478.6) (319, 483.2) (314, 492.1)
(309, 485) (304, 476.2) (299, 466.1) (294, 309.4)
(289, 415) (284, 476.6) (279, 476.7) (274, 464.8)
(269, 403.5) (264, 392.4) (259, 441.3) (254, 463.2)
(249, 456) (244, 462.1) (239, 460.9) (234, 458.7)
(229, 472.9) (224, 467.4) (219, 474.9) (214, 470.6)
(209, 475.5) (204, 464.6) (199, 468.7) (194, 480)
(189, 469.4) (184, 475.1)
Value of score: 0.165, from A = 6.07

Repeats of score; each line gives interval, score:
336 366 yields 0.162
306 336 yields 0.162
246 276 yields 0.165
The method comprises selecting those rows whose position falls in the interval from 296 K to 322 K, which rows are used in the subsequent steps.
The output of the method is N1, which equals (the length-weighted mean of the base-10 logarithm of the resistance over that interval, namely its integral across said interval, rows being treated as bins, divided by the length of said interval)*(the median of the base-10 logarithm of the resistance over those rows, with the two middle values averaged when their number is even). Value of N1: 7.19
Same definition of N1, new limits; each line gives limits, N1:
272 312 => 7.07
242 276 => 7.03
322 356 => 7.20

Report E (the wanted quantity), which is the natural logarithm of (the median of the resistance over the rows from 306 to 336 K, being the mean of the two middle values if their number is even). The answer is 6.18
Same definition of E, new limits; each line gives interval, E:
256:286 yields 6.12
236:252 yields 6.13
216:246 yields 6.14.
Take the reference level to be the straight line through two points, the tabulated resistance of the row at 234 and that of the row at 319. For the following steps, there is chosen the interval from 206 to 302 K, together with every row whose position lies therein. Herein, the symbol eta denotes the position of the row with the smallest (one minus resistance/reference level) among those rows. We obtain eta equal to 209 K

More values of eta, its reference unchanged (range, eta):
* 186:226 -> 194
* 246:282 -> 279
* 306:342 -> 314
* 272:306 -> 279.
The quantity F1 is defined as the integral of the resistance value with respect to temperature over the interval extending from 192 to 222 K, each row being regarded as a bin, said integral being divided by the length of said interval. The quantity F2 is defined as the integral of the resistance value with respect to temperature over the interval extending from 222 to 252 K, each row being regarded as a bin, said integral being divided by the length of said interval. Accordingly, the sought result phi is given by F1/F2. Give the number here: 1.020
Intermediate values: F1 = 472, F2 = 463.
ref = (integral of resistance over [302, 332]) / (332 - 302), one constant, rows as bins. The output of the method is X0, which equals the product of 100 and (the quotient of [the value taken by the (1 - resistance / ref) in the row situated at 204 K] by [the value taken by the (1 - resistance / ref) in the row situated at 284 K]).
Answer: 308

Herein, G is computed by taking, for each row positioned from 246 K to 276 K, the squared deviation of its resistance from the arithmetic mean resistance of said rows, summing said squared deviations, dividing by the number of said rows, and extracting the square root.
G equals 28.7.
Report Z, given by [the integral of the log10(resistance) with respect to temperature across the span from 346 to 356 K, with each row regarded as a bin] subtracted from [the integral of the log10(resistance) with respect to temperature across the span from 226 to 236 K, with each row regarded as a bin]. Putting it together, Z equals -0.1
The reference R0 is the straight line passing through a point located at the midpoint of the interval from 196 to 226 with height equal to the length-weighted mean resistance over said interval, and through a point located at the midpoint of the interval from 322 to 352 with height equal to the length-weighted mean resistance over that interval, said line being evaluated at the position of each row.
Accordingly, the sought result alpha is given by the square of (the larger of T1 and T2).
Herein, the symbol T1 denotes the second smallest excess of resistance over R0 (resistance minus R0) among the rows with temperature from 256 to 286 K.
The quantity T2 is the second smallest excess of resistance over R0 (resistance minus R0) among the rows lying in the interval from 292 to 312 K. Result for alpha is 154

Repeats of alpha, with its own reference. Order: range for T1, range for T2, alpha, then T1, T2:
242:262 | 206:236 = 18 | -18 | -4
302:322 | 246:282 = 8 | 3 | -72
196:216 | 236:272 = 0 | -1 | -72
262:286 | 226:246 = 147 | -72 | -12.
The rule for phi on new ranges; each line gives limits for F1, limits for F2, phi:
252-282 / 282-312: 1.005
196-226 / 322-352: 0.976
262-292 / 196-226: 0.928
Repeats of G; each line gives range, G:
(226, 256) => 5.3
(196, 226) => 3.9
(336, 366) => 6.8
